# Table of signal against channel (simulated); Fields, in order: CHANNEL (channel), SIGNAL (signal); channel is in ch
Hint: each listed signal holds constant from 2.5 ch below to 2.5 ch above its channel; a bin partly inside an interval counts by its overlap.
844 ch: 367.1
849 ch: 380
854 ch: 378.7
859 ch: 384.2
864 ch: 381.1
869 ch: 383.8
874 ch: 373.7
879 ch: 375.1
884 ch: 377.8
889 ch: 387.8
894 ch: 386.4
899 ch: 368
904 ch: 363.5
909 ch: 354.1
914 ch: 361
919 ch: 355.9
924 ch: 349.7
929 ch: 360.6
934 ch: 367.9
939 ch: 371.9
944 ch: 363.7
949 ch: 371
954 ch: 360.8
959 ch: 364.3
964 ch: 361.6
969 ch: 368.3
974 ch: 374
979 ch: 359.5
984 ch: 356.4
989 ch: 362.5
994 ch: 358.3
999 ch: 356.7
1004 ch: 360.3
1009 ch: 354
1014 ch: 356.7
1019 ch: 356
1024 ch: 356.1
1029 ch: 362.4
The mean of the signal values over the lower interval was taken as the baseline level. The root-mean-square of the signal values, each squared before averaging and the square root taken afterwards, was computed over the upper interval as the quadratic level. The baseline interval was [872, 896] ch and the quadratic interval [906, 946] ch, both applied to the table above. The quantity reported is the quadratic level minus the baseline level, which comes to -19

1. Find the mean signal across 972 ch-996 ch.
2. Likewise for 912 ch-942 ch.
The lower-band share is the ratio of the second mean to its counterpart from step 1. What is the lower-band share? 1.00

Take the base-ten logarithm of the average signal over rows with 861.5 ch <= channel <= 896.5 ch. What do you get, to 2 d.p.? 2.58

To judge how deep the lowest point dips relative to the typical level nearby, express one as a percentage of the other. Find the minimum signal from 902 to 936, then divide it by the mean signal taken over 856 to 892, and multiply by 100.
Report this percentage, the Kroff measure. 91.9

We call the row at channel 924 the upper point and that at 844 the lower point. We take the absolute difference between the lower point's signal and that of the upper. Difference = 17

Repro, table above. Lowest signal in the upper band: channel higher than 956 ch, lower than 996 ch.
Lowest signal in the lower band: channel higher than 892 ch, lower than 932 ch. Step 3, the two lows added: 706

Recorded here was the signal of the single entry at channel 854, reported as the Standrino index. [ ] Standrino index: 378.7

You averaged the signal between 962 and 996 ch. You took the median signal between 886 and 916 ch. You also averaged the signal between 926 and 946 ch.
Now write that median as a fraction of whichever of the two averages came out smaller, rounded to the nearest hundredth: 1.01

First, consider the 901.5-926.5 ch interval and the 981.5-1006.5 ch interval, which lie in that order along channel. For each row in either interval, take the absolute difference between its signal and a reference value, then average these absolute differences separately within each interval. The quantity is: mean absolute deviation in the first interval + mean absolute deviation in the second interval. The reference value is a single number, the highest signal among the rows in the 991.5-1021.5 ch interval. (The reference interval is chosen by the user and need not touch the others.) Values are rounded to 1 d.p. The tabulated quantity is 7.4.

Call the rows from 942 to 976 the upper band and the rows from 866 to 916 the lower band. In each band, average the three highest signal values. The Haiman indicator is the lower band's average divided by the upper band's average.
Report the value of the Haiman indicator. 1.04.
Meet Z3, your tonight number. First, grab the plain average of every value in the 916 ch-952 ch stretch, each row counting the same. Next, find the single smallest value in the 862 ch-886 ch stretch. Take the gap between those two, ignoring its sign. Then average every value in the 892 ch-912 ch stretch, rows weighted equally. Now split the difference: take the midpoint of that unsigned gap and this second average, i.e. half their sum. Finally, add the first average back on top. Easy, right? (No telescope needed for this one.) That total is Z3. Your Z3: 552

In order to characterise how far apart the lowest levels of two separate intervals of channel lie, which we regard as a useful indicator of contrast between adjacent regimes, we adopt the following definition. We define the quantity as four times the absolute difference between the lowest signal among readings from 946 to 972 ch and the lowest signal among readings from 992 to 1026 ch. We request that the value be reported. 27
